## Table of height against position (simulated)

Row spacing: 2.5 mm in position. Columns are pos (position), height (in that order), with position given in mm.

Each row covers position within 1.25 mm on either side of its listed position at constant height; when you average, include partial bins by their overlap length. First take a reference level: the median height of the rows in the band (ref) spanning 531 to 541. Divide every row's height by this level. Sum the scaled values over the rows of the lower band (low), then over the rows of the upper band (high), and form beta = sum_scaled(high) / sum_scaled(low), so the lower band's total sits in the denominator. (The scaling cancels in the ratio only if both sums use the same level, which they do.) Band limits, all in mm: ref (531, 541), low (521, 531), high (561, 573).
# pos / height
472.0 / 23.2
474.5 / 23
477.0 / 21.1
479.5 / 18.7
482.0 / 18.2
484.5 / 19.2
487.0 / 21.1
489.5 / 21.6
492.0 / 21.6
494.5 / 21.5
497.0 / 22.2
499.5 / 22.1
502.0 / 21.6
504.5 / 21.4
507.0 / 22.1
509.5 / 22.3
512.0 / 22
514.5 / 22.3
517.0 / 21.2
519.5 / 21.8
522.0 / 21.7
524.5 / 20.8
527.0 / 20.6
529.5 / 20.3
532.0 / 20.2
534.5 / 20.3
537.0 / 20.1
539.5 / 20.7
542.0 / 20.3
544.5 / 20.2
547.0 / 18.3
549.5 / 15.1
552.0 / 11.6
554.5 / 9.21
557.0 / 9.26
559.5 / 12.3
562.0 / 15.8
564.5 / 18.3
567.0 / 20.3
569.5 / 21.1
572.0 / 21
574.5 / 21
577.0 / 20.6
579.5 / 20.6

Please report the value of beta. 1.2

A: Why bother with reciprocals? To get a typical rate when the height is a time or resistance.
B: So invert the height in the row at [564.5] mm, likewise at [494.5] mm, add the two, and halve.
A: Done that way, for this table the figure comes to 0.0506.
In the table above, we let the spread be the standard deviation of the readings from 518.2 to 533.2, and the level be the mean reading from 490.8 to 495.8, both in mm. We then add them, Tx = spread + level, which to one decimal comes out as 22.2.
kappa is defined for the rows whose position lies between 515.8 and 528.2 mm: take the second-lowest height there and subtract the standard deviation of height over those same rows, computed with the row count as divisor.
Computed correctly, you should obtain 20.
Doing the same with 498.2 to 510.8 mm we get 21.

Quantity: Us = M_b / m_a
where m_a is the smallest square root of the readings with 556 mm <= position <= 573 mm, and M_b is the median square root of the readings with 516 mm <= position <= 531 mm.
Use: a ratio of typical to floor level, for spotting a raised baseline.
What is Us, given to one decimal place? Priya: 1.5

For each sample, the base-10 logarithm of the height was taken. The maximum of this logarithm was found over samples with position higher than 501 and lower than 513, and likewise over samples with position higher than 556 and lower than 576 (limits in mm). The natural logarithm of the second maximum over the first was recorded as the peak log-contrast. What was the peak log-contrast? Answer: -0.018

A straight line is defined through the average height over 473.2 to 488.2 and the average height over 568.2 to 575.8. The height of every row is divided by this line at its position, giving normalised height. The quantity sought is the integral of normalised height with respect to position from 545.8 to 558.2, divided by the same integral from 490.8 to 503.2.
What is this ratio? 0.57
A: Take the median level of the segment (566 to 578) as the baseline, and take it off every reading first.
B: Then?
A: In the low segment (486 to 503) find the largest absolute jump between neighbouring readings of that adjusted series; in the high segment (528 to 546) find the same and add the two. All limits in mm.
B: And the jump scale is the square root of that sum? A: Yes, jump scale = 1.1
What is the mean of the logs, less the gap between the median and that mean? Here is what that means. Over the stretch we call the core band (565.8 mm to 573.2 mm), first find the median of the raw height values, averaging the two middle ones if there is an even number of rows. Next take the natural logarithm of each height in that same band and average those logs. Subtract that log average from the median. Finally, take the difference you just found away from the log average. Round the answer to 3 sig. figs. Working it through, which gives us -14.9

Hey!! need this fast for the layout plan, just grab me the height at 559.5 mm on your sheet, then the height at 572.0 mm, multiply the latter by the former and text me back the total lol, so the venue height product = 258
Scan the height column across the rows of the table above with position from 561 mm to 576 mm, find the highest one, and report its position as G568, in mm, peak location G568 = 569.5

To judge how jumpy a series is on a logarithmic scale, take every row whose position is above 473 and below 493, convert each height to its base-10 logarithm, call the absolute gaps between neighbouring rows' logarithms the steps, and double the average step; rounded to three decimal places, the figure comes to 0.050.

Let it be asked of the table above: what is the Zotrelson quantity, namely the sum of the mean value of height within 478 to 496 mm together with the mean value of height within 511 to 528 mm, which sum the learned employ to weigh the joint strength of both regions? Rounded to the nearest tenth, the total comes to 41.8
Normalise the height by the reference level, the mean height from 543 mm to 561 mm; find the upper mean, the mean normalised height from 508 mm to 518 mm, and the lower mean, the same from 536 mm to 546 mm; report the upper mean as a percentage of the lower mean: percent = 108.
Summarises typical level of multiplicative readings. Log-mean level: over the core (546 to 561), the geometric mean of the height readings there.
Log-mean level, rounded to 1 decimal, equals 12.2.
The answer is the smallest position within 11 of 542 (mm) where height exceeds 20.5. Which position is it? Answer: 539.5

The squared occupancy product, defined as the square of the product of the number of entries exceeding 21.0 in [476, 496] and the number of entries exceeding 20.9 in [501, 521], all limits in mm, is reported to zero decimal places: 1600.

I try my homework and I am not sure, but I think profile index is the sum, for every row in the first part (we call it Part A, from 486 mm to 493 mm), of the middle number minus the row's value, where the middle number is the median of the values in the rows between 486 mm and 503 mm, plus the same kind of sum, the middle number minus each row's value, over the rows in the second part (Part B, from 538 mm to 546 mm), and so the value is 4.1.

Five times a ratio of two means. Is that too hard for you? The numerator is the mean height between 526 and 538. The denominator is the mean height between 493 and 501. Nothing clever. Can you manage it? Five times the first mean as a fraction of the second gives 4.63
